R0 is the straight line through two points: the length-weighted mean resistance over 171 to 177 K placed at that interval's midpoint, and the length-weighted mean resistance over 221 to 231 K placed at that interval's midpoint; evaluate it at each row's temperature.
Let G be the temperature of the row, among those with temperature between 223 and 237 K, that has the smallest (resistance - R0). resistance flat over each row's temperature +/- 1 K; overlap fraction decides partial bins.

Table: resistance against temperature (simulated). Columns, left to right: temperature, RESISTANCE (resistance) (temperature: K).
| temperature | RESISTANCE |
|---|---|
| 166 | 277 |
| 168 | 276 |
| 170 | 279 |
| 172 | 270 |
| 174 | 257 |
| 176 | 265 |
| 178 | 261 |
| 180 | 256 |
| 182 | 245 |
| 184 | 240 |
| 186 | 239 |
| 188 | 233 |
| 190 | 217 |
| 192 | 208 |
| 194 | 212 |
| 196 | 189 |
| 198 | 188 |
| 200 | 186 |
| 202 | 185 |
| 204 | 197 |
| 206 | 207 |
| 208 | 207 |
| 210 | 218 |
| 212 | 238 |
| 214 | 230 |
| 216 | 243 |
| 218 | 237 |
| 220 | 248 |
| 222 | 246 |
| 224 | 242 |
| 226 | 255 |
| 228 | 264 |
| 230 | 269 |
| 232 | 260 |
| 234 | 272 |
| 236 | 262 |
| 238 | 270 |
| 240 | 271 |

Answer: 224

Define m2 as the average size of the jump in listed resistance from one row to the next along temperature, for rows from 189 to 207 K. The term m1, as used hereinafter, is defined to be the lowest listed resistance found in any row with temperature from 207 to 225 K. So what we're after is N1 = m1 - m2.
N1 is 199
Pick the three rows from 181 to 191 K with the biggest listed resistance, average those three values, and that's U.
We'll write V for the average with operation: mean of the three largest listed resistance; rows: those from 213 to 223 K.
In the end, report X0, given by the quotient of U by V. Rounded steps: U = 241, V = 246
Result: 0.98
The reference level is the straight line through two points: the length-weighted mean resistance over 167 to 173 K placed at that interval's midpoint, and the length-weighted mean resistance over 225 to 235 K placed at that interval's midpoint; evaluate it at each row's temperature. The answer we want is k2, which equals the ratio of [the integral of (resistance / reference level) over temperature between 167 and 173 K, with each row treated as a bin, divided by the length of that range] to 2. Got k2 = 0.500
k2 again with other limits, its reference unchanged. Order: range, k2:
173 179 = 0.476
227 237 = 0.503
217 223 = 0.458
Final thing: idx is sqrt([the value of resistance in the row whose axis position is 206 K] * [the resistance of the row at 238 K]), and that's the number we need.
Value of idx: 236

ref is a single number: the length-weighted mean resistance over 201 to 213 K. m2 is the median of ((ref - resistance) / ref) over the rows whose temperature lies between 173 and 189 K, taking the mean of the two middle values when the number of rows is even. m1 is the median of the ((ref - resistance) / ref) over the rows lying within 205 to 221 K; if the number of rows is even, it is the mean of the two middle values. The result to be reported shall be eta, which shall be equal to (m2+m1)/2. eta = -0.16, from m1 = -0.12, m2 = -0.20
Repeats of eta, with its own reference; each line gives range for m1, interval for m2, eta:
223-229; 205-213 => -0.12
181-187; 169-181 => -0.21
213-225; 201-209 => -0.07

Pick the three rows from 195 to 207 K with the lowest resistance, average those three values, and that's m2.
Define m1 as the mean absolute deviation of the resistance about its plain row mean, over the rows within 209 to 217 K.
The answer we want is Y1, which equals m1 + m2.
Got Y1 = 195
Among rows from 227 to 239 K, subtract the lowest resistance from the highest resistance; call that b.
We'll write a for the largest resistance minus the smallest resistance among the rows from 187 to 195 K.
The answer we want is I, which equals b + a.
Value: 37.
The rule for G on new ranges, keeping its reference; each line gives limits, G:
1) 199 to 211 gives 202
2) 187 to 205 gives 202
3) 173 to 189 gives 188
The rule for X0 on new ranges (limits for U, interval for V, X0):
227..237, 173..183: 1.03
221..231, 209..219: 1.10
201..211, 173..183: 0.81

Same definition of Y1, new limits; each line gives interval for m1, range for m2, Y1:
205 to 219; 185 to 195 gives 225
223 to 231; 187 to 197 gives 212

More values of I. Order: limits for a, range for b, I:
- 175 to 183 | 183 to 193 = 52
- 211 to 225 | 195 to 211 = 51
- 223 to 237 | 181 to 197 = 86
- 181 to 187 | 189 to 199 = 35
